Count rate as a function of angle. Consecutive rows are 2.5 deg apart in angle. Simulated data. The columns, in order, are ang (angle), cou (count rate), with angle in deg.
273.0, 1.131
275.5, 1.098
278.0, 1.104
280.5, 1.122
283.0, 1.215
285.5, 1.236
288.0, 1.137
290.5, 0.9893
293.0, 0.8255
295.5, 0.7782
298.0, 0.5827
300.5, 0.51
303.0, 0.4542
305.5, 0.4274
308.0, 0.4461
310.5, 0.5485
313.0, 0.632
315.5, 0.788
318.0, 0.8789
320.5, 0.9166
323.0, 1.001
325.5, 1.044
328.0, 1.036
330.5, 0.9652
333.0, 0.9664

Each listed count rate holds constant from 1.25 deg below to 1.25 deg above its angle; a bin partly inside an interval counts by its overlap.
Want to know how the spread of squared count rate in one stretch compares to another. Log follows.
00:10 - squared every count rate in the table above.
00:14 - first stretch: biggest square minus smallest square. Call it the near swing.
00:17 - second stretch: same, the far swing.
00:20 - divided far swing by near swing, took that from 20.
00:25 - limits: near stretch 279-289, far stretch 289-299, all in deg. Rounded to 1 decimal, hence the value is 17.6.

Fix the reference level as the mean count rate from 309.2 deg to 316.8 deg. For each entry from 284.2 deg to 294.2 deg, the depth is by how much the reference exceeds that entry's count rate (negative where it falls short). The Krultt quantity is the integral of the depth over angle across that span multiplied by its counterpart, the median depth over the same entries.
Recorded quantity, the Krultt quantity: 1.6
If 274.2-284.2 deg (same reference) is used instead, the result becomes 2.2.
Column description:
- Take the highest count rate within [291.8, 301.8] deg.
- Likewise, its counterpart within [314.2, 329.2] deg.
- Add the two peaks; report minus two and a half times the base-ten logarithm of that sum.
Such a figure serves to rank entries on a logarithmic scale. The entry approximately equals -0.68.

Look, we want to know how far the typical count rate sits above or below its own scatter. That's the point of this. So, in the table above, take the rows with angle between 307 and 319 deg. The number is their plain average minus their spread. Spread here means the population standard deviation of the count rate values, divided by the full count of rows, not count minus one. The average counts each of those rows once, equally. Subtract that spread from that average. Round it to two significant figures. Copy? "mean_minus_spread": 0.50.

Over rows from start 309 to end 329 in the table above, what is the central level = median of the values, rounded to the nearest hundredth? 0.90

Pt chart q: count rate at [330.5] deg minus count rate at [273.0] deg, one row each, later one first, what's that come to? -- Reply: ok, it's -0.2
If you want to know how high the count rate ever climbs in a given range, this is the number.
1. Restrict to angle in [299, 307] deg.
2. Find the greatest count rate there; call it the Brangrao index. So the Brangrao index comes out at 0.51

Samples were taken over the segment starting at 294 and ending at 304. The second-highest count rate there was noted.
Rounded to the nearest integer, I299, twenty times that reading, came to 12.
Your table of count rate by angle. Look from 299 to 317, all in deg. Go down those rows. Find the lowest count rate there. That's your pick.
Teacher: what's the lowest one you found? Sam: 0.4274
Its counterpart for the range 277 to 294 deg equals 0.8255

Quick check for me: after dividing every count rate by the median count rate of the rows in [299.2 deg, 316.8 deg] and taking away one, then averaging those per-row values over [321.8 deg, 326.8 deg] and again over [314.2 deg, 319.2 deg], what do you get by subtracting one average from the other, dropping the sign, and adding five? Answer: 5.4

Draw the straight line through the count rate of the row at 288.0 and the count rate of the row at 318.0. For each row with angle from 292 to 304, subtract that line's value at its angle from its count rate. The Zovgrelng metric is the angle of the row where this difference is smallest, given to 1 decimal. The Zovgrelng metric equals 303.0 deg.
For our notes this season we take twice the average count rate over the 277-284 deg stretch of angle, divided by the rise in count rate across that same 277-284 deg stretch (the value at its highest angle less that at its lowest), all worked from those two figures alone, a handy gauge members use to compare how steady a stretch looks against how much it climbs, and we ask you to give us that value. 21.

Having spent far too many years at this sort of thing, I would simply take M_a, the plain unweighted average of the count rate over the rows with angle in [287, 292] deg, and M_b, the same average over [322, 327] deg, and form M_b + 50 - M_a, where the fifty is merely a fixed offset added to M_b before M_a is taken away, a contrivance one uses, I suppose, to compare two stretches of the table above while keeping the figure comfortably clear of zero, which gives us 50.0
